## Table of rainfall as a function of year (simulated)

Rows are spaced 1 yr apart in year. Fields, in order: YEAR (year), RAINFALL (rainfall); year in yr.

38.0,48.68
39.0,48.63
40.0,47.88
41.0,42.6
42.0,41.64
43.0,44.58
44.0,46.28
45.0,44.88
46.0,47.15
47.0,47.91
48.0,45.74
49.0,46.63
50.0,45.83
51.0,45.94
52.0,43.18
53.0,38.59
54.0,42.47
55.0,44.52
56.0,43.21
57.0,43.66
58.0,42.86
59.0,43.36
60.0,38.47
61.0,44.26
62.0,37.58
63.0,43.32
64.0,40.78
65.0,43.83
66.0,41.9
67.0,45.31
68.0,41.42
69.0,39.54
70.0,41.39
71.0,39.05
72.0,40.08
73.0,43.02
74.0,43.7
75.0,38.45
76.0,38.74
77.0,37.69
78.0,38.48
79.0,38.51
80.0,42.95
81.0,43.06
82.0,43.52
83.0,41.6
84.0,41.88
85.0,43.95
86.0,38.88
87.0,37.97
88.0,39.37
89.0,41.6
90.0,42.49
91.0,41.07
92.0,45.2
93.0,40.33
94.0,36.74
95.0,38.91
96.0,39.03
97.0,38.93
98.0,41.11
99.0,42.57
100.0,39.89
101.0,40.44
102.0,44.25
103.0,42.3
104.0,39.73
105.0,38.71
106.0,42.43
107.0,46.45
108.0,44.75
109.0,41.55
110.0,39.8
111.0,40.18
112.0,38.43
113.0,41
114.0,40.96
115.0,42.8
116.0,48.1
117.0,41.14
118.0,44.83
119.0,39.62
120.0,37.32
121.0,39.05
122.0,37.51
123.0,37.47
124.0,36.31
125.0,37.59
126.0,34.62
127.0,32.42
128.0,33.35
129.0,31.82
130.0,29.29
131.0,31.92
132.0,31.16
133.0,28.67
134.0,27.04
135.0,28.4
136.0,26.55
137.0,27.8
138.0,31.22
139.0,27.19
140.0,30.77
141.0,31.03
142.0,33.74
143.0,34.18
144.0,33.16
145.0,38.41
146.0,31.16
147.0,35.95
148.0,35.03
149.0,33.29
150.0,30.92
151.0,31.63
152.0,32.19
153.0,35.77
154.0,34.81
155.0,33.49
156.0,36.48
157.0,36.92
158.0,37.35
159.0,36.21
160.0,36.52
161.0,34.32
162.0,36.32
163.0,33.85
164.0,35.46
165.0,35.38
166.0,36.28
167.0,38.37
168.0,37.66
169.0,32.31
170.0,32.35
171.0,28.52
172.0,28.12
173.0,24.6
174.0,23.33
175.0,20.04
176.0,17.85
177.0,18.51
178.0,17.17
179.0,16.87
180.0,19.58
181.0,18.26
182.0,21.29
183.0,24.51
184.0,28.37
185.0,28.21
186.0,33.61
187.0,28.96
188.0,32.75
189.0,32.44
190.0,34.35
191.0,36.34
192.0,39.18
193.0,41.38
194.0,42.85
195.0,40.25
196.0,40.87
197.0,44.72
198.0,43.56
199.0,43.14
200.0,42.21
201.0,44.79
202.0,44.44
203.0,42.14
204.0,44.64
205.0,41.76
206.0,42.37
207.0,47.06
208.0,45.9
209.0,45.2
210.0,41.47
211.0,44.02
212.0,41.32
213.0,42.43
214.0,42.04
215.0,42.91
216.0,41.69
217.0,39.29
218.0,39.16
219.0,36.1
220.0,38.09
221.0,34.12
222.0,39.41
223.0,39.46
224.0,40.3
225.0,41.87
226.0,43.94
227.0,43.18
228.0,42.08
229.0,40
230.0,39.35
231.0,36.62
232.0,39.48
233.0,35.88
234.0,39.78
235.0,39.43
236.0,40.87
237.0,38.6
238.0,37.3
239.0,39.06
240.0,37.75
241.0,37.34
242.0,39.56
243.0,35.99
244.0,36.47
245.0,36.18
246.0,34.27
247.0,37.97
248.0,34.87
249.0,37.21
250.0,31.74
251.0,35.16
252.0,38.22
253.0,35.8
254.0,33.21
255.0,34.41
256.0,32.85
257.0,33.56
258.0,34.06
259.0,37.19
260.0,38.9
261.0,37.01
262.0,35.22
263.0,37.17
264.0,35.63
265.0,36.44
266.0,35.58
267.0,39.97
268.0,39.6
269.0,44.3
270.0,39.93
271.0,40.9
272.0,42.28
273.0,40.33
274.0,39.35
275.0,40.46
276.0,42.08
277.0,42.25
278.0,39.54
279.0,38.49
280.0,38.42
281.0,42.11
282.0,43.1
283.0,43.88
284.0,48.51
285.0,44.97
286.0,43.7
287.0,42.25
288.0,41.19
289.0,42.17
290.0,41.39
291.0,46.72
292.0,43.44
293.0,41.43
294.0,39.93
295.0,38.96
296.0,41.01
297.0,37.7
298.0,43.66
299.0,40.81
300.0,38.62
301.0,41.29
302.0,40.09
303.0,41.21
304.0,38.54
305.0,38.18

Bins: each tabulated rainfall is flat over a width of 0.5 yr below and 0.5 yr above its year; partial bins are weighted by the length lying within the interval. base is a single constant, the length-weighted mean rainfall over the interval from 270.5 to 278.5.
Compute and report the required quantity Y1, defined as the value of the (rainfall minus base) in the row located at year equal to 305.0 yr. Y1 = -3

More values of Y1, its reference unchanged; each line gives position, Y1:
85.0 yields 3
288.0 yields 0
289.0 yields 1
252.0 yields -3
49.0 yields 6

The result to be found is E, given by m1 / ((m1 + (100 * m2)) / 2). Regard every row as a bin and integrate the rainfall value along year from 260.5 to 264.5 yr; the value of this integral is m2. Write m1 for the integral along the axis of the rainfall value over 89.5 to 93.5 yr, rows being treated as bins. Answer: 0.023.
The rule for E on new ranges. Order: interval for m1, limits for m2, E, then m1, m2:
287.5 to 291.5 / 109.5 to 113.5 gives 0.021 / 171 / 159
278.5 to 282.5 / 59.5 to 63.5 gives 0.020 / 162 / 164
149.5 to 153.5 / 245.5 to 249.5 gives 0.018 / 131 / 144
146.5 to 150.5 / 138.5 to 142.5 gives 0.022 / 135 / 123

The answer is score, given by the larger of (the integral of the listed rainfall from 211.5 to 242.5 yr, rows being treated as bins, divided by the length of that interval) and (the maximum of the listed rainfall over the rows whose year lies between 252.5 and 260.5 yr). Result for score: 40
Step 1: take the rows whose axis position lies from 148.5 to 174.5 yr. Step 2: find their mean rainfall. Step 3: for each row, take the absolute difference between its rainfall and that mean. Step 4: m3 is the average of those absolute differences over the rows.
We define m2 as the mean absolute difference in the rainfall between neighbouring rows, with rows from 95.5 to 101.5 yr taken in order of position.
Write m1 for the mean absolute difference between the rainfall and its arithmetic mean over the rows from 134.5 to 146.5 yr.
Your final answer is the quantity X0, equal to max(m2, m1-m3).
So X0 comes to 1.4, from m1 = 2.5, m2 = 1.4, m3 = 3.0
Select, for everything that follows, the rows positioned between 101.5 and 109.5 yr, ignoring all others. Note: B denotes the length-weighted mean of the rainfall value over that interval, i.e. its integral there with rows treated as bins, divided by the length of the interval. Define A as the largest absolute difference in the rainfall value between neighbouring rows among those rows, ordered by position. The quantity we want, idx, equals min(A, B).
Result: 4.0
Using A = 4.0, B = 43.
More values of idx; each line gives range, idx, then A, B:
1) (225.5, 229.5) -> 2.1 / 2.1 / 42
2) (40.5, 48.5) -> 2.9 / 2.9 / 45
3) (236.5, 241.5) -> 1.8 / 1.8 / 38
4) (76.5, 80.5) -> 4.4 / 4.4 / 39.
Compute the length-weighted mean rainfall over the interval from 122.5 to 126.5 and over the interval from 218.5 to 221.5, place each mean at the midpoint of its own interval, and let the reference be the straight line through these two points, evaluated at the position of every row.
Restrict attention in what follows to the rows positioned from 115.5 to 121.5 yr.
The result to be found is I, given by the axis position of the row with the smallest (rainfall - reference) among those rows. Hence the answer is 120.0 yr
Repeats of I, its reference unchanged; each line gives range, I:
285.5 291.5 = 288.0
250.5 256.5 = 256.0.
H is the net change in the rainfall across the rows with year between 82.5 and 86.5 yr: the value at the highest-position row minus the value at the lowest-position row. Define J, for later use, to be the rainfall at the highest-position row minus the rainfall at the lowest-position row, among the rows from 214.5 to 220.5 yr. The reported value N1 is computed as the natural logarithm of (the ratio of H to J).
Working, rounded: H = -2.7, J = -4.8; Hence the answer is -0.6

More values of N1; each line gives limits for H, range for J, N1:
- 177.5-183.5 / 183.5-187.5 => 2.5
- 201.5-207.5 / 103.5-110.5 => 3.6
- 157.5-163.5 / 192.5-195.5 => 1.1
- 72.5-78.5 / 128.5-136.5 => -0.1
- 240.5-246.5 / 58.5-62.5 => -0.6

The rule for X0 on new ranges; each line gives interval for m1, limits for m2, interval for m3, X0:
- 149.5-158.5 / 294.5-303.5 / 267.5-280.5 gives 2.7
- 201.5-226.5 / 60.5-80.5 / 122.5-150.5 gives 2.6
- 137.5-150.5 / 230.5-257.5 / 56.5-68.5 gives 2.2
